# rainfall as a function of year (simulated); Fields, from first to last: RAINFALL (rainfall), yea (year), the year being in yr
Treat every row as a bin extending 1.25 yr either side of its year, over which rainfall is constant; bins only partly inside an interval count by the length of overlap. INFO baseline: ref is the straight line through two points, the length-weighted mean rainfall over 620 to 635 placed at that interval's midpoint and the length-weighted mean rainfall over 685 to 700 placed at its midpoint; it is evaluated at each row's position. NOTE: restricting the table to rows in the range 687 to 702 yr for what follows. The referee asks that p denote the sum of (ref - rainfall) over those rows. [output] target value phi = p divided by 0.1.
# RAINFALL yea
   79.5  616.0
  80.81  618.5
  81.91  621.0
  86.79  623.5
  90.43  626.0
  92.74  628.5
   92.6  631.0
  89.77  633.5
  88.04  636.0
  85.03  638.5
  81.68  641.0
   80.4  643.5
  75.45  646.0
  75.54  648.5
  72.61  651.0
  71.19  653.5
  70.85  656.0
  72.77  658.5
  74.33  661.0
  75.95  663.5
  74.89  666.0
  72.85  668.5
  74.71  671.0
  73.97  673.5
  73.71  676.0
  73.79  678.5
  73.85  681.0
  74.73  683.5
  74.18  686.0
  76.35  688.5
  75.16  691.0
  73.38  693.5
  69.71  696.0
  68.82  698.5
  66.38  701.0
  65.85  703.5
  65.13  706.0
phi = 36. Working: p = 4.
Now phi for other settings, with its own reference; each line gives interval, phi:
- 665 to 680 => 234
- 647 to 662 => 565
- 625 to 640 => -109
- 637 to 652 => 381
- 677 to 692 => 4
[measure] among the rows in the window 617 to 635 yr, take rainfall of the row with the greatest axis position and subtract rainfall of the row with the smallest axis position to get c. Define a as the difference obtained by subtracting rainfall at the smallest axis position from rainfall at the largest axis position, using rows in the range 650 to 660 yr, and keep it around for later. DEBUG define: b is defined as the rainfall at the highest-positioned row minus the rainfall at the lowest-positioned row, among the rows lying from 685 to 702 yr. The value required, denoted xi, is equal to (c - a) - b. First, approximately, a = 0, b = -8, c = 9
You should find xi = 16.6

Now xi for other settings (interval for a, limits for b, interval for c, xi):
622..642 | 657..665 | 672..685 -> 2.7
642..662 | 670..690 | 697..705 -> 1.5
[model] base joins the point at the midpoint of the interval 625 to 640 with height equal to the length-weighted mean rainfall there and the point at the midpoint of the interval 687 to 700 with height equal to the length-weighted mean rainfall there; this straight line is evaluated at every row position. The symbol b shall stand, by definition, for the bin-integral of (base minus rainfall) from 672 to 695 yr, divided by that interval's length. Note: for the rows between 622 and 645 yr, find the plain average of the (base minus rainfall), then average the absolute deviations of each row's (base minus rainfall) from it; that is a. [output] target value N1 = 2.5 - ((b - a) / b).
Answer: 4.1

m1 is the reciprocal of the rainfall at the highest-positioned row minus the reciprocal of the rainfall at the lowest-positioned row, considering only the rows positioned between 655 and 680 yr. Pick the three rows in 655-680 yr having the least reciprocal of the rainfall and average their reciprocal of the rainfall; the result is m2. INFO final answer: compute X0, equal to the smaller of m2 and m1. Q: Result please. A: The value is -0.0006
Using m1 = -0.0006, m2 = 0.0133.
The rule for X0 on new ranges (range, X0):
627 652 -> 0.0030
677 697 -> 0.0008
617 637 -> -0.0010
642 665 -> 0.0007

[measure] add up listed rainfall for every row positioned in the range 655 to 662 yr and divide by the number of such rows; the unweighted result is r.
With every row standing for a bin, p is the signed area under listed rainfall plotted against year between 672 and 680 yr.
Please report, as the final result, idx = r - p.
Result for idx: -518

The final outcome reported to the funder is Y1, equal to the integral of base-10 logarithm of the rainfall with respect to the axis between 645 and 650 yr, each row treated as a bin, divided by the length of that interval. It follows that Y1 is 1.88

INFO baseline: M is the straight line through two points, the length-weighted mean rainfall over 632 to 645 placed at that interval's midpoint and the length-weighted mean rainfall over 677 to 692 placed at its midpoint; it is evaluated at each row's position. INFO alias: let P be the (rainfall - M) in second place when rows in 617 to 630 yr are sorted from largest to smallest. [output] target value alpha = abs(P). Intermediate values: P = 3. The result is 2.69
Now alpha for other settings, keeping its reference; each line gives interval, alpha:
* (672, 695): 1.96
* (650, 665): 5.58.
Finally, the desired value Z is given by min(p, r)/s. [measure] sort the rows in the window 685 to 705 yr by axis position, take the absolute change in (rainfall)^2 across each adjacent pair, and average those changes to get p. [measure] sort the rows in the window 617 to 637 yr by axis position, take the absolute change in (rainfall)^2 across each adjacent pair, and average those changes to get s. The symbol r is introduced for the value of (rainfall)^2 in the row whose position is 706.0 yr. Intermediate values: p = 260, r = 4242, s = 417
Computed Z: 0.6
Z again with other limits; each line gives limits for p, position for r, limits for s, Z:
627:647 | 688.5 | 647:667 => 1.8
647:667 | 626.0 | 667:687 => 2.4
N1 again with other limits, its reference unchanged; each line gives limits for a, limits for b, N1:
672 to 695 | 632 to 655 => 1.8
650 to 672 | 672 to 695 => 4.2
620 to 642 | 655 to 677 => 2.0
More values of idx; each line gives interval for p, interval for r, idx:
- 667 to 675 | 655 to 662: -518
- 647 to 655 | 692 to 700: -514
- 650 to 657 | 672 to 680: -427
